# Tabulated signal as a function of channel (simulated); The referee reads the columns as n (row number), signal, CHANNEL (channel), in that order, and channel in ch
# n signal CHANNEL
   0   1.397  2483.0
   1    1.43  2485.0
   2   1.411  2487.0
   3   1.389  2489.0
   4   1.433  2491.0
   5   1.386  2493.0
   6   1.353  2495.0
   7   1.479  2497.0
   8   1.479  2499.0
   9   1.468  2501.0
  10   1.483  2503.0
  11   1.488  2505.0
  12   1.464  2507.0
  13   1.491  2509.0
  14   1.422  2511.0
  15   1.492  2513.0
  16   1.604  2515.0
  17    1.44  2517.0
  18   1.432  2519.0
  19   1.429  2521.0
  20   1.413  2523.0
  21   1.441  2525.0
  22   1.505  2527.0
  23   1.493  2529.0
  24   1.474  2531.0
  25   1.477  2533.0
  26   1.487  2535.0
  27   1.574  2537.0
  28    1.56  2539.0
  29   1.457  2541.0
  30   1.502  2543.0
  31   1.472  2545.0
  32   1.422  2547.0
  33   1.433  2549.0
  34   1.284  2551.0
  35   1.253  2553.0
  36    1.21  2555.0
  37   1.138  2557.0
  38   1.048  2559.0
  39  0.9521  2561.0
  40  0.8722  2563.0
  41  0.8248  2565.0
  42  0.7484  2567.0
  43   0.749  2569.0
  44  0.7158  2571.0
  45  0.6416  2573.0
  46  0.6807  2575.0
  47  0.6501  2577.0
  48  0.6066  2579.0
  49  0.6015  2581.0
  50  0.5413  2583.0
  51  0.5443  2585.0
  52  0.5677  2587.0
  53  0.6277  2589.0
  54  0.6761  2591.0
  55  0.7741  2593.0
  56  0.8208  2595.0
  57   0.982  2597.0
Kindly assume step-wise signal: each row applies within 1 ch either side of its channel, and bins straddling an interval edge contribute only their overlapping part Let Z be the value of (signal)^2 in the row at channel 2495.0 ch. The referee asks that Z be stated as 1.83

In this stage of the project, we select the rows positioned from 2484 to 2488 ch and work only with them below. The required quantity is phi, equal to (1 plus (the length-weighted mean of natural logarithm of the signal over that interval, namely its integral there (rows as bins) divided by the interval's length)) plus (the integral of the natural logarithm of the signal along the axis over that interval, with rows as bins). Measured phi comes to 2.8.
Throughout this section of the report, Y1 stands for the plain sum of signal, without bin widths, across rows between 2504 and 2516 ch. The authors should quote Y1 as 9.0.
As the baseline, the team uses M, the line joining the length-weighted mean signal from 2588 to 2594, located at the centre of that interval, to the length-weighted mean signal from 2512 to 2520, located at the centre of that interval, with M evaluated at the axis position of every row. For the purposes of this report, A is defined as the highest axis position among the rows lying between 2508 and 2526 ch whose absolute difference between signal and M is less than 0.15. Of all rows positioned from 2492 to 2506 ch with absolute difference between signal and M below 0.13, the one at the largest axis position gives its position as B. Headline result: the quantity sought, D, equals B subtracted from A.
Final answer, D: 20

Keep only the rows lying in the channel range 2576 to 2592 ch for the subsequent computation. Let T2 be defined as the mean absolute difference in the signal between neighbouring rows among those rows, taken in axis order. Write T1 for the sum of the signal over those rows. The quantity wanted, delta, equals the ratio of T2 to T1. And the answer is 0.0072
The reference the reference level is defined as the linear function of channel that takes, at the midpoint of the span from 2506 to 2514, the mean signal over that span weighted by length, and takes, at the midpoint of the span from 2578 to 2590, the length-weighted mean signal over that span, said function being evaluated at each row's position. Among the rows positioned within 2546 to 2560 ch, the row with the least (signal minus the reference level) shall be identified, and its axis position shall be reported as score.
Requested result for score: 2559.0 ch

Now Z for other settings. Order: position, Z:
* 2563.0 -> 0.76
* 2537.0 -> 2.48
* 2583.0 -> 0.29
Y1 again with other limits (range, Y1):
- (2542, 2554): 8.4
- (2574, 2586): 3.6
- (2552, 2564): 6.5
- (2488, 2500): 8.5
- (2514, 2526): 8.8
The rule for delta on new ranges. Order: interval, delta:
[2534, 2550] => 0.0041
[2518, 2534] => 0.0018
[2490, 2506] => 0.0029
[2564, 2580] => 0.0076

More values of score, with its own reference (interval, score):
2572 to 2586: 2573.0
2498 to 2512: 2499.0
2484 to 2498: 2485.0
